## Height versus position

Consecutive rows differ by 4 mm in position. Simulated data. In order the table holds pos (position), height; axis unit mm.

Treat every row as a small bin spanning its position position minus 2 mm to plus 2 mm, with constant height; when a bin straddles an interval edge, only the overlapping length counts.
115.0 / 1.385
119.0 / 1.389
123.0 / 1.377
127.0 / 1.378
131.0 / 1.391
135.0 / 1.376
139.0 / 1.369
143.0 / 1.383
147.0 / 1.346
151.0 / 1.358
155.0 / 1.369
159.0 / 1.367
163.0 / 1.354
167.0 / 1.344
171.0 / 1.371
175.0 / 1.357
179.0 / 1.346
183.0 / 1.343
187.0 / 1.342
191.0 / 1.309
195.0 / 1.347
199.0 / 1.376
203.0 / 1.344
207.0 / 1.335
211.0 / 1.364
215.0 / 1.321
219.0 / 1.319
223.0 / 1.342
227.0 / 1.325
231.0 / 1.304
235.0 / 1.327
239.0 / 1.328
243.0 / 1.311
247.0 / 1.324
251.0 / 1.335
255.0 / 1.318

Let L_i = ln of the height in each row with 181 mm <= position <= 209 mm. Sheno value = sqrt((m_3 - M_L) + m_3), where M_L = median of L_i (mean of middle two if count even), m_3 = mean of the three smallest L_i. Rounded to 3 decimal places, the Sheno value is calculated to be 0.523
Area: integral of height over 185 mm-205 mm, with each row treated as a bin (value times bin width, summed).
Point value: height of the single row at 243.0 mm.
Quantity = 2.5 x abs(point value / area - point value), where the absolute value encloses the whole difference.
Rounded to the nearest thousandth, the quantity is 3.156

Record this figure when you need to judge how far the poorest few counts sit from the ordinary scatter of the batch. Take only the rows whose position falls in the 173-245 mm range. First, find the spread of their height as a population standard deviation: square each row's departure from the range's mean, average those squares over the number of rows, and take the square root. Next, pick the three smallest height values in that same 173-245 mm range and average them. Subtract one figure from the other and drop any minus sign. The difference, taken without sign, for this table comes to 1.29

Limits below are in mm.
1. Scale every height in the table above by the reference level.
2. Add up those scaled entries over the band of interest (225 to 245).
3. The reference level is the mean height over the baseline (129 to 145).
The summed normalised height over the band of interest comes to 4.8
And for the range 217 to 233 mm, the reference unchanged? 3.8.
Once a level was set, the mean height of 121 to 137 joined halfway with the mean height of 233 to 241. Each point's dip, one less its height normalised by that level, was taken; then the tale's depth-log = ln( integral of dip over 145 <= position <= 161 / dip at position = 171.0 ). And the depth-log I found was 1.7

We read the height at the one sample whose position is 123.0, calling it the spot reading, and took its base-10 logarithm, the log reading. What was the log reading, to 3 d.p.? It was 0.139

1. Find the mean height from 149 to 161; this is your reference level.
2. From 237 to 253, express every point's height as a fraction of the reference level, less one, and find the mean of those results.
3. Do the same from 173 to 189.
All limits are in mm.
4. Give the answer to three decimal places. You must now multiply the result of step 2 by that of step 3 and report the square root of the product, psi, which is 0.020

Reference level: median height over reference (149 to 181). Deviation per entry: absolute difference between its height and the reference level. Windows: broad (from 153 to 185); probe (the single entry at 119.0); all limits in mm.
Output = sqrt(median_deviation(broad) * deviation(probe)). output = 0.019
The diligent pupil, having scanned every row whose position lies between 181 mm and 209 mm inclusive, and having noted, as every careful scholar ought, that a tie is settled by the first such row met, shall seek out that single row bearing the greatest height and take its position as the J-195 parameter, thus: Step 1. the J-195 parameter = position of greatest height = 199.0 mm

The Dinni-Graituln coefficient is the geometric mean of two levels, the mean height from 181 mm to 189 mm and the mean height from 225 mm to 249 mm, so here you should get 1.33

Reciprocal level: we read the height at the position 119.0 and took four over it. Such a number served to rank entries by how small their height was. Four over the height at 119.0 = 2.88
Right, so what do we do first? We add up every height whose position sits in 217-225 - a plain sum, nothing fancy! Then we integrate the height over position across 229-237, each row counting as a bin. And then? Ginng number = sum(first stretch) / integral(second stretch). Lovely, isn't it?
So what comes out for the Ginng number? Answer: 0.253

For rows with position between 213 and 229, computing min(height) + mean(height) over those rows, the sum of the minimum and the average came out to 2.65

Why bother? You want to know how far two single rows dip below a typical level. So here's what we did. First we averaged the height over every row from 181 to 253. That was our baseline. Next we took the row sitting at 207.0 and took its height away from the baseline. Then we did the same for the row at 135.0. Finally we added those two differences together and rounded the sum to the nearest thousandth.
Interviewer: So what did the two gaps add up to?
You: -0.045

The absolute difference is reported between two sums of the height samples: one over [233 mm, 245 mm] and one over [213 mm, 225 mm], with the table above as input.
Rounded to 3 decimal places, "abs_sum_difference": 0.016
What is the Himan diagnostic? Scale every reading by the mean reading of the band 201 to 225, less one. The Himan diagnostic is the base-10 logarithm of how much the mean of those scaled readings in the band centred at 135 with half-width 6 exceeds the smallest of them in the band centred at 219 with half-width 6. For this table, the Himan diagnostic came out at -1.35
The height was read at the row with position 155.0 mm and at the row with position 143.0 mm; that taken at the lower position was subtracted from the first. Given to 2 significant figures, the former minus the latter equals -0.014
